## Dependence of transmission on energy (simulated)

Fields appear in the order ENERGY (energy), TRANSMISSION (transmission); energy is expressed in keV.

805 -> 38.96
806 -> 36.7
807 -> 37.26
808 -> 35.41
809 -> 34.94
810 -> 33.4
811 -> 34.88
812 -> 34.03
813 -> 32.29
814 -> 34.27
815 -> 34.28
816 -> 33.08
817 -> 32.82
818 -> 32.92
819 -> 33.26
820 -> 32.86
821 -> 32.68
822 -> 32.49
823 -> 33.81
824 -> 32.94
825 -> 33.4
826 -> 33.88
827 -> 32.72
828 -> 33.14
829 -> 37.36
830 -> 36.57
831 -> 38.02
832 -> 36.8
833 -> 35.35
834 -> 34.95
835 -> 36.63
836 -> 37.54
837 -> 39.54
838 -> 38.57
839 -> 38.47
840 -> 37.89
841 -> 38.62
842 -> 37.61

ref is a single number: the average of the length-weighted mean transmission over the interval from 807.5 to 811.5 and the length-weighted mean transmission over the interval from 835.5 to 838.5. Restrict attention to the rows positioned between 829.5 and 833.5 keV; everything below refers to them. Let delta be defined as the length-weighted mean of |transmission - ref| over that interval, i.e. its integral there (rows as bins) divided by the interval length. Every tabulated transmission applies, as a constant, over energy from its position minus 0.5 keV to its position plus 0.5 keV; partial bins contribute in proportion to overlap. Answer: 0.7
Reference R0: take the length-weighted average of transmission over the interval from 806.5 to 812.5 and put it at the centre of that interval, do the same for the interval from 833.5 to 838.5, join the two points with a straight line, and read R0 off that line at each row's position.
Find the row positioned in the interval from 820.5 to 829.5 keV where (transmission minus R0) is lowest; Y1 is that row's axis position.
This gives 827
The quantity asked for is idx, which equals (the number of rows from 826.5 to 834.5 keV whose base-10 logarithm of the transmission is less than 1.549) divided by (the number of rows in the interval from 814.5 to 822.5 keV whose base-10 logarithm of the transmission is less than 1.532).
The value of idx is 0.57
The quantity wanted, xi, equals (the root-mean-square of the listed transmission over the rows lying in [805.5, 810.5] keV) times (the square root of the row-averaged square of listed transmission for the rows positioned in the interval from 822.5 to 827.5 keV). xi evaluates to 1186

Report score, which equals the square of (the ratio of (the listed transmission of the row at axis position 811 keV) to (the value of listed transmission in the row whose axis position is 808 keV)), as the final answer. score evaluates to 0.97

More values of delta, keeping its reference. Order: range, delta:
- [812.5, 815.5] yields 3.0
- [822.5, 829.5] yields 2.9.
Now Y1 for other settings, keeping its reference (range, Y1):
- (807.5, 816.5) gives 813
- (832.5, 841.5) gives 834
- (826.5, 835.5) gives 827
